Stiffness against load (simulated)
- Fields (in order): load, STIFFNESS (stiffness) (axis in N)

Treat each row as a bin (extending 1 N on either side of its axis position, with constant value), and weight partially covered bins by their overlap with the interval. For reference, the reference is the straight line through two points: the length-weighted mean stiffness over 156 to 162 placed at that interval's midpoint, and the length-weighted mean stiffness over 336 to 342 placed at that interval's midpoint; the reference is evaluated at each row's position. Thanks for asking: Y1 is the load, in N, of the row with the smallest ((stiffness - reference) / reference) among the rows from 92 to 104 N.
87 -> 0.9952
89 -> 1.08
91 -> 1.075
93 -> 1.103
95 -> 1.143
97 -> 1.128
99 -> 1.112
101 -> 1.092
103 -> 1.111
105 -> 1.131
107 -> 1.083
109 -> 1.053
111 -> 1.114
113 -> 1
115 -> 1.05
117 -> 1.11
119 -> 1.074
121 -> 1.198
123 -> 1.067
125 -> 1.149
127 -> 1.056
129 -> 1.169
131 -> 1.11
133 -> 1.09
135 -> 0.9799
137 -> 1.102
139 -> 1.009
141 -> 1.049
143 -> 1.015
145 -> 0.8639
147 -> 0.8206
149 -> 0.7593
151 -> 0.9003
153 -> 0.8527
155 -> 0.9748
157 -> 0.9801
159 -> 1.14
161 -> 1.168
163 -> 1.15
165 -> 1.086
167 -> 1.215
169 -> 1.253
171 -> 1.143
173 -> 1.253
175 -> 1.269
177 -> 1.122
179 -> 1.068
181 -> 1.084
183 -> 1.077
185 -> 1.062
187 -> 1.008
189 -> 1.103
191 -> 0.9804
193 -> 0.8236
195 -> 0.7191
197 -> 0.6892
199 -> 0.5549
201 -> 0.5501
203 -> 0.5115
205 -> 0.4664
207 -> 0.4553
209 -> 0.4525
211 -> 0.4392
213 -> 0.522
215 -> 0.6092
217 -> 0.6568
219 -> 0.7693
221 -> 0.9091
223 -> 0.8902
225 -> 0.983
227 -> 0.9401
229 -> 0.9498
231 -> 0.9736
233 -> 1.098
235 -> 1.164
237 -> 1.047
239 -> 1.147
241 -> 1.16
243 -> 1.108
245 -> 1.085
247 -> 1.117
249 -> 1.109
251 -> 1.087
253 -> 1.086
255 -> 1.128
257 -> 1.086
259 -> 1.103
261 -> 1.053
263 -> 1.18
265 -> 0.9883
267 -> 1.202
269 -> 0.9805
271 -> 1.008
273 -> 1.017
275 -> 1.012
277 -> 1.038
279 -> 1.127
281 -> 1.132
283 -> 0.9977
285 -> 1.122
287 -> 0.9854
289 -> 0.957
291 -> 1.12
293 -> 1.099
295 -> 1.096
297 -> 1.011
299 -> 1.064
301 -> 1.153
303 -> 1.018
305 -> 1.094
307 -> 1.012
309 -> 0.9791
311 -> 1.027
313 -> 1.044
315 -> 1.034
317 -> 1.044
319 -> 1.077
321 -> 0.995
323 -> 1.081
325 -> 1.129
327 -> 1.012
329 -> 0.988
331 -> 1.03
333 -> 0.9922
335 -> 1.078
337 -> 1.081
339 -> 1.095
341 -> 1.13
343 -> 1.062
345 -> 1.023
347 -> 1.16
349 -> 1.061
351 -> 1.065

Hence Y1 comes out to 101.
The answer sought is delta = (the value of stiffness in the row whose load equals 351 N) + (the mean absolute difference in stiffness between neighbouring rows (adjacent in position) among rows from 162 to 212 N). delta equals 1.13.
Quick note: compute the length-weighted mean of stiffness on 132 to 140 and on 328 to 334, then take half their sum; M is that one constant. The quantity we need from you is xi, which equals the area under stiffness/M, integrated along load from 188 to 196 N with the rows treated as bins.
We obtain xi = 7.1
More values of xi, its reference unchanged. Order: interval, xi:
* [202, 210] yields 3.7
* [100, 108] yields 8.6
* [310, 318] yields 8.1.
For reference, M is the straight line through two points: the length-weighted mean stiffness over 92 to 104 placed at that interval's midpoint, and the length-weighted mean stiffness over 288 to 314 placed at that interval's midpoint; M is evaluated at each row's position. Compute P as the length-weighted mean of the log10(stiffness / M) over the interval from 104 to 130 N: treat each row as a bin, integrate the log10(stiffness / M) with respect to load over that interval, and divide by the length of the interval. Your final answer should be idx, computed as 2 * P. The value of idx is -0.011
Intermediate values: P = -0.005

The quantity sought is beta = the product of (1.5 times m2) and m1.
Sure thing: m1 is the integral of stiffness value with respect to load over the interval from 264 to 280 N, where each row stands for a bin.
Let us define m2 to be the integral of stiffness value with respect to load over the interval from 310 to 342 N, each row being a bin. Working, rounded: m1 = 17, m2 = 34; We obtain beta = 846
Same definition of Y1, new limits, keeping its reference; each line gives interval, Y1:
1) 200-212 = 211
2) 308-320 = 309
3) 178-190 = 187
